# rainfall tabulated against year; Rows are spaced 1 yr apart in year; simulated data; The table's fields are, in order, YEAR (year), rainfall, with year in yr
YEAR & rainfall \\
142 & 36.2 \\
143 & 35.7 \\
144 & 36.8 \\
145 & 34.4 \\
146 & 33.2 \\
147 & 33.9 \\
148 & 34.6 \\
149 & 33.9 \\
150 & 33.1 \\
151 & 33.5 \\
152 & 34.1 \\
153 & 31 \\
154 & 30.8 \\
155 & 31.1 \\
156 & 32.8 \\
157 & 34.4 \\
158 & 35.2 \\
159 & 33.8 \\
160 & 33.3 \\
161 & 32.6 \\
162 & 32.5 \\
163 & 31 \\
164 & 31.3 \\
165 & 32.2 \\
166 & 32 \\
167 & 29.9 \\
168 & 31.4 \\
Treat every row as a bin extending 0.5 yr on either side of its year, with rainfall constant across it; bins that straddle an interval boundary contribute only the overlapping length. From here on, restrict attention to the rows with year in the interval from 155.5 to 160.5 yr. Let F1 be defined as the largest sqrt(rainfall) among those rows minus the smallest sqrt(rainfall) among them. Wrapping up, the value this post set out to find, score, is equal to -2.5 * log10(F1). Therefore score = 1.72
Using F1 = 0.21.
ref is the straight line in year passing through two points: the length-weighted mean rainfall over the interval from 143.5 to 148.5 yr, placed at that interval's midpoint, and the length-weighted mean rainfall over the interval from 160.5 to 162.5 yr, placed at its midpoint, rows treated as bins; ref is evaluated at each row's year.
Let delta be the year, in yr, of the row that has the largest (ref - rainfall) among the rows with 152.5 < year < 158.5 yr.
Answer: 154 yr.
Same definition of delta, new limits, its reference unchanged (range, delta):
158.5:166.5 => 163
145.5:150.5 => 146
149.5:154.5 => 154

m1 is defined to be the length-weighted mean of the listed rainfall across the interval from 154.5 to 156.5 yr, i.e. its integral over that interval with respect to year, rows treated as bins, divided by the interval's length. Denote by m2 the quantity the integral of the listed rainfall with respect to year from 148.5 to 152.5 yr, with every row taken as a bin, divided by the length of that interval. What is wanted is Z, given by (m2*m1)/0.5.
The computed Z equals 2150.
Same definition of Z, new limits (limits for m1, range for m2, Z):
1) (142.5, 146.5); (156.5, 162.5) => 2356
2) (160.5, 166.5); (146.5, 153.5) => 2136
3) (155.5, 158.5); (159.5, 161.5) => 2249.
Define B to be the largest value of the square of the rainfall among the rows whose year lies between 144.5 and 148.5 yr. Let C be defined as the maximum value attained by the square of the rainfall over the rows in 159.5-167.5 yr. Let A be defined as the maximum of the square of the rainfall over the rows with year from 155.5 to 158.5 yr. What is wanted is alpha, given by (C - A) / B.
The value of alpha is -0.11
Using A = 1239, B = 1197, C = 1109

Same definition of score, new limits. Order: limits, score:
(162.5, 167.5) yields 1.71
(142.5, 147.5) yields 1.29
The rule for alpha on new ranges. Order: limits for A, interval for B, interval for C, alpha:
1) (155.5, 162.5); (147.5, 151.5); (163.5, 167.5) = -0.17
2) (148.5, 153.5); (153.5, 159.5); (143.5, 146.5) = 0.15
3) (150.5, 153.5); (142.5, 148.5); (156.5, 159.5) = 0.06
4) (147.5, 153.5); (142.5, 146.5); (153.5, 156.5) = -0.09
